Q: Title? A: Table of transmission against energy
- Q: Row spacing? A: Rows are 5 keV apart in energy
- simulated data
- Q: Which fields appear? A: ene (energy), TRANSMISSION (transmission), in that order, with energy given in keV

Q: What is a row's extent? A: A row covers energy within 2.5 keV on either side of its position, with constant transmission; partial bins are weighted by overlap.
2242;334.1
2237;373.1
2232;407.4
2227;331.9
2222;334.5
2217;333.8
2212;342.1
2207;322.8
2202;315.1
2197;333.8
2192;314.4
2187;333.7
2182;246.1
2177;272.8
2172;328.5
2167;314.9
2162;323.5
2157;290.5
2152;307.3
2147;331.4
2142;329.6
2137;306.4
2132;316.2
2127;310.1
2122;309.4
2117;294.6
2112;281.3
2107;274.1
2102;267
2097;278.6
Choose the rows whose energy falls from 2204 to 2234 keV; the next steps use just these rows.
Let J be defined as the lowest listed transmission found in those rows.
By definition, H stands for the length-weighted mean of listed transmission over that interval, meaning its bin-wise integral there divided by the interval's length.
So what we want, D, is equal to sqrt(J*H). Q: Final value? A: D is 333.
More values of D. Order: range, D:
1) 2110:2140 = 292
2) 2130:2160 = 302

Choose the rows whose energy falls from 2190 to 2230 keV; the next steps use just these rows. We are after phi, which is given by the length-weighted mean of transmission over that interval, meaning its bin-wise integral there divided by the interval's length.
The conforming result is 330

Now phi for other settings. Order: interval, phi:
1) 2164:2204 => 308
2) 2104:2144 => 302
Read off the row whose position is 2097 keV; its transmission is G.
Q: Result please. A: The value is 278.6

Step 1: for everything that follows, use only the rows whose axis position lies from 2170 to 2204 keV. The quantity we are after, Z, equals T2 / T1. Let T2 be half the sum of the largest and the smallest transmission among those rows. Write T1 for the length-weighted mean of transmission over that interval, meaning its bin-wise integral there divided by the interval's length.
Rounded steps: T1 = 306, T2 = 290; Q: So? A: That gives 0.95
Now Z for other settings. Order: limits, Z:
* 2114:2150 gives 1.00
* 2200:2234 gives 1.06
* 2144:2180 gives 0.98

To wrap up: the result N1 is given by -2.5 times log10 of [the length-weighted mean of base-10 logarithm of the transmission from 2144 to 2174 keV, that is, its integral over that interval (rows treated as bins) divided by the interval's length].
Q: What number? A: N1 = -0.99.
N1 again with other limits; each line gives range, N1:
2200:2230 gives -1.00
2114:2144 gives -0.99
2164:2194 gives -0.98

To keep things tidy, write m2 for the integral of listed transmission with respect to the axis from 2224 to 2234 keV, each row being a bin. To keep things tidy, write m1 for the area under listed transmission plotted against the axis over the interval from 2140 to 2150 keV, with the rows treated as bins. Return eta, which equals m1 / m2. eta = 0.90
